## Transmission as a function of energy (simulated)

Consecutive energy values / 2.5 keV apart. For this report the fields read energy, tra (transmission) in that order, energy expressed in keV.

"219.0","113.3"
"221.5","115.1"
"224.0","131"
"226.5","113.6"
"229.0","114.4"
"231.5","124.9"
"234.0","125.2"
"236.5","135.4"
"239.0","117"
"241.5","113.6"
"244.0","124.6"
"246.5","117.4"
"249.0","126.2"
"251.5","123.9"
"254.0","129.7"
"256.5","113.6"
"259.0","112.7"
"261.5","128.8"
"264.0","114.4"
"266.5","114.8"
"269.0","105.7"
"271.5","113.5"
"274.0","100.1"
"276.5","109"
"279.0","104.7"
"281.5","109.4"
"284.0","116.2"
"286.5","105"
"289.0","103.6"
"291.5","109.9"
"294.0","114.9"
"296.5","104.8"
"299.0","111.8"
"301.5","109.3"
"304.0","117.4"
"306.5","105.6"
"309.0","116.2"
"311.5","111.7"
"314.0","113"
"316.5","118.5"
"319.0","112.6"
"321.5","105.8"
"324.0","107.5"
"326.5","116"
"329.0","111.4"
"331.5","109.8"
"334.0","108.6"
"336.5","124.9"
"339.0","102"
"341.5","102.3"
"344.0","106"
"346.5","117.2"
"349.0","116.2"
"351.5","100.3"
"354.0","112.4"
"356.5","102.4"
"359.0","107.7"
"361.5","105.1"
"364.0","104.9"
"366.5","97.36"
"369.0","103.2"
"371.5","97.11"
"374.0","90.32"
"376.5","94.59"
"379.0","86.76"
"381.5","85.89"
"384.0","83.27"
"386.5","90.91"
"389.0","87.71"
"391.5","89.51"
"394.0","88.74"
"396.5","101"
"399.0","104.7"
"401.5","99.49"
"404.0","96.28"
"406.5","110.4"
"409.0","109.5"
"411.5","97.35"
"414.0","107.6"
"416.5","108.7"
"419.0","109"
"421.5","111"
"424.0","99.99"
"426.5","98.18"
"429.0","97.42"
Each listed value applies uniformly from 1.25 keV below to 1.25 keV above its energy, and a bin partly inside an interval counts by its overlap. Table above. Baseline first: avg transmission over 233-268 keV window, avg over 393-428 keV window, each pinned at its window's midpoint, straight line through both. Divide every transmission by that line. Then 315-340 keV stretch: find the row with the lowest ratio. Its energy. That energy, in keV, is 339.0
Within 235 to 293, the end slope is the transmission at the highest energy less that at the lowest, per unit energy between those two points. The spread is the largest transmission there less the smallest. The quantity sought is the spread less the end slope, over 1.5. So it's 24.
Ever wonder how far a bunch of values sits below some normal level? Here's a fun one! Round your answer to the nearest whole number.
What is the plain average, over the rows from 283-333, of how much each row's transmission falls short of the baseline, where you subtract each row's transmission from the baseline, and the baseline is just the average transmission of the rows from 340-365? -4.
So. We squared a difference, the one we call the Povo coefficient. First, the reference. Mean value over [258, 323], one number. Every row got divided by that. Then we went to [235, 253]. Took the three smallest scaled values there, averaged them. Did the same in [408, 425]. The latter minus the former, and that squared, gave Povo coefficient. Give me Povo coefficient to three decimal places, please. 0.017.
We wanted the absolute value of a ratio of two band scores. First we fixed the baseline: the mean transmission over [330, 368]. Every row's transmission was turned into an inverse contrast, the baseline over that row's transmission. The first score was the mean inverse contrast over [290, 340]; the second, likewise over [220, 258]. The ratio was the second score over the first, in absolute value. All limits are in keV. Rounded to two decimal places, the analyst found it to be 0.92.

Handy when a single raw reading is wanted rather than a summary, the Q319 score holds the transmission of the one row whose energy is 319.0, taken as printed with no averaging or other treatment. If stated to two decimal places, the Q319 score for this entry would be 112.60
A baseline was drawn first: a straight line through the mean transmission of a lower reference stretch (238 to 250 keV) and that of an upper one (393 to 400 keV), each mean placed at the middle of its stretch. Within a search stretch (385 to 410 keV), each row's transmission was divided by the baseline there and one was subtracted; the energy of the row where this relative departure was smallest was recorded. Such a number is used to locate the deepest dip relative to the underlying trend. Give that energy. 389.0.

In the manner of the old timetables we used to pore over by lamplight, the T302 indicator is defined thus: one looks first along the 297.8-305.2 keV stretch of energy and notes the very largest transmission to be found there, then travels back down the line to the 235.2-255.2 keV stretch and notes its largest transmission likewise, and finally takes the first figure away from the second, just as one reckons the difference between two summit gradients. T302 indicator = 18.0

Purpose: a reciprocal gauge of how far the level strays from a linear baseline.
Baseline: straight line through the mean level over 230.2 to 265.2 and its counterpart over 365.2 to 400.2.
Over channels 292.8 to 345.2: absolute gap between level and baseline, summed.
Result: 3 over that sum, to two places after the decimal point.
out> 0.03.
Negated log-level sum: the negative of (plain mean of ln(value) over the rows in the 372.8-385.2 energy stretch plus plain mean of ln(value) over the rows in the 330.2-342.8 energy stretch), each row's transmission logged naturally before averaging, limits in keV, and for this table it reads -9.17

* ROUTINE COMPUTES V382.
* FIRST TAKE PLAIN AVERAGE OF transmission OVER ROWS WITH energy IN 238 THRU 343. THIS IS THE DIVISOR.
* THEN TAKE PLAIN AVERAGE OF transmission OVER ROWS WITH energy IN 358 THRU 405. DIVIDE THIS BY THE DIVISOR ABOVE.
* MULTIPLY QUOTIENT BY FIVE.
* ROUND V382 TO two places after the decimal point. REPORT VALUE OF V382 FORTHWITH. 4.23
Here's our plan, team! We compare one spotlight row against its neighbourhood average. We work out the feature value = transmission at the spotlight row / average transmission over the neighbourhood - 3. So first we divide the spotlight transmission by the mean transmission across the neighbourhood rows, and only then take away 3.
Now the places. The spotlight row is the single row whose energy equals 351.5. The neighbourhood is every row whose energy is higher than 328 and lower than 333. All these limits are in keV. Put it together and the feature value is -2.09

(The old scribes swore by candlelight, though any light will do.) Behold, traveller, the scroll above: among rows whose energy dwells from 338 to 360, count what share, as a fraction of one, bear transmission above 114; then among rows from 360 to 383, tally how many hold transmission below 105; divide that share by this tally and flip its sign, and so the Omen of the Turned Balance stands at -0.028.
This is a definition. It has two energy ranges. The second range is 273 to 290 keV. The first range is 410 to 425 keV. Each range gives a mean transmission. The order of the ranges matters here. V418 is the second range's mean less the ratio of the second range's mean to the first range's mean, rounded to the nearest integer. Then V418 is 106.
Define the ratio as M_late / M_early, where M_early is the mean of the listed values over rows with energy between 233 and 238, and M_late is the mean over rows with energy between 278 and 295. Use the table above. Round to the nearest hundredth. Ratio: 0.84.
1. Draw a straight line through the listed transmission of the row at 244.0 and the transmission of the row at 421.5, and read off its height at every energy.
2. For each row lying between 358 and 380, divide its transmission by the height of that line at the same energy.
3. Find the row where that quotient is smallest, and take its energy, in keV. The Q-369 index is 379.0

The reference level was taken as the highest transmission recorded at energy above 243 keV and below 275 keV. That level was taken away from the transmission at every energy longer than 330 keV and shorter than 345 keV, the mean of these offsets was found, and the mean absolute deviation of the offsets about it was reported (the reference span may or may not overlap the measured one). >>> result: 5.6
